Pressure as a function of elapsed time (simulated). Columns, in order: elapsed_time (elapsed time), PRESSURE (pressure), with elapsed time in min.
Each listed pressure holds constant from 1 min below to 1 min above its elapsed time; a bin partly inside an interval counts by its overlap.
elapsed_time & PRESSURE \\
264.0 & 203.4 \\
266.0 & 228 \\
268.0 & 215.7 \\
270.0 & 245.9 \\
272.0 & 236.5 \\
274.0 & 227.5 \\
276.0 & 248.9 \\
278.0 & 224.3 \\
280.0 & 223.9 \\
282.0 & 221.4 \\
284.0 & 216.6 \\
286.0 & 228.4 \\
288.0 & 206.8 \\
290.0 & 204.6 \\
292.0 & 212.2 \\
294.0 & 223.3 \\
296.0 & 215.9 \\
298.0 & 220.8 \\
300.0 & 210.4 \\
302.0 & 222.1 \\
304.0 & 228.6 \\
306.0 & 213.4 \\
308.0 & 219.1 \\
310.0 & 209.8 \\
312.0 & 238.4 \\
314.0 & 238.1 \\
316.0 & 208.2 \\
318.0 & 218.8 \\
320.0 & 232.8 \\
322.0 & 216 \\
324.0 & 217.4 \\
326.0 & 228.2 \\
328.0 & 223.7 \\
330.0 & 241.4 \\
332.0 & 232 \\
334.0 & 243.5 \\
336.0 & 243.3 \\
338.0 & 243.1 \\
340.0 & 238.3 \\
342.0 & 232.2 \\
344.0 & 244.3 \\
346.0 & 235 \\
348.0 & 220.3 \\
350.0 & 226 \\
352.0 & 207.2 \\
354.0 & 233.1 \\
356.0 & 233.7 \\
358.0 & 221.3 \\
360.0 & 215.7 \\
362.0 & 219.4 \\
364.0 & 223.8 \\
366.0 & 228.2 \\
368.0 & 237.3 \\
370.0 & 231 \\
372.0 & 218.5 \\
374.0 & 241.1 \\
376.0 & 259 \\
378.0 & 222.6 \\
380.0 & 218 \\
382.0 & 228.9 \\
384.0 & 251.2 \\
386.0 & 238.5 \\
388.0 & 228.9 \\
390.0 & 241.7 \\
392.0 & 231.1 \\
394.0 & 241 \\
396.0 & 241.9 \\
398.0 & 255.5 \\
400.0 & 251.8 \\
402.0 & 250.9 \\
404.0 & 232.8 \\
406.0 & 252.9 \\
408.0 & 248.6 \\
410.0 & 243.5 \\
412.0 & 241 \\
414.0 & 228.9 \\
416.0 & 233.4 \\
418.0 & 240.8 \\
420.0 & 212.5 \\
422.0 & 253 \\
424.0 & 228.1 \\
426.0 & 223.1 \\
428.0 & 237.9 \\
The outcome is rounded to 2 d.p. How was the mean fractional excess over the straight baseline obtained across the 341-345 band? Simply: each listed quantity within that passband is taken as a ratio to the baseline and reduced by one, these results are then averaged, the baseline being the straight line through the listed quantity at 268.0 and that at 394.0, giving 0.03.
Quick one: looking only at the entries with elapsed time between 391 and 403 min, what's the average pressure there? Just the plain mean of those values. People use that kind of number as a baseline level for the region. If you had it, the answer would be 245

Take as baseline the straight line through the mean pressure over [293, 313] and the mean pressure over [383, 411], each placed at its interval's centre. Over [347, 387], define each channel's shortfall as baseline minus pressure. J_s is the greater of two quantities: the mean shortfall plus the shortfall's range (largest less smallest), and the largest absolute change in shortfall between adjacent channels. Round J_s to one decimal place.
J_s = 53.2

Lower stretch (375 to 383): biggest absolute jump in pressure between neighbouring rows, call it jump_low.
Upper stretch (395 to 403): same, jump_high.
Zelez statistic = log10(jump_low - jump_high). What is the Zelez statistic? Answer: 1.4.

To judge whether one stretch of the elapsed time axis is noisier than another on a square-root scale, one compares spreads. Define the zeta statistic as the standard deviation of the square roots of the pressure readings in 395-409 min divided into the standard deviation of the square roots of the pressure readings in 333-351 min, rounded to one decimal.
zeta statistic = 1.1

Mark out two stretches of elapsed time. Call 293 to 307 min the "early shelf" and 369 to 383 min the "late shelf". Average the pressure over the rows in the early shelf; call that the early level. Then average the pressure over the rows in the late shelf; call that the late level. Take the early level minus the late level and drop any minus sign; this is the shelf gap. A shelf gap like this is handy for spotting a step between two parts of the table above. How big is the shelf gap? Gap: 12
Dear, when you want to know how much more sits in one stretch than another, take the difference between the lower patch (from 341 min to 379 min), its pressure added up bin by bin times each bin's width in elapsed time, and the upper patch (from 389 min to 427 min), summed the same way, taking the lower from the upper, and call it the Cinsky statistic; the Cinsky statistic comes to 406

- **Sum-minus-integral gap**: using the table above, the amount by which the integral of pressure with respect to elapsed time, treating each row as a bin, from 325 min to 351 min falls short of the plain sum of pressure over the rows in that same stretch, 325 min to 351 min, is -3051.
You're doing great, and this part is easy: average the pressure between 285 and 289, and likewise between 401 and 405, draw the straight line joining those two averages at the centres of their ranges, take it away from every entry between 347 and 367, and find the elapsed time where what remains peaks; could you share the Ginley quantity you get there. 356.0 min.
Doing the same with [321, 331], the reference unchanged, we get 330.0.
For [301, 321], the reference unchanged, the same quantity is 312.0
